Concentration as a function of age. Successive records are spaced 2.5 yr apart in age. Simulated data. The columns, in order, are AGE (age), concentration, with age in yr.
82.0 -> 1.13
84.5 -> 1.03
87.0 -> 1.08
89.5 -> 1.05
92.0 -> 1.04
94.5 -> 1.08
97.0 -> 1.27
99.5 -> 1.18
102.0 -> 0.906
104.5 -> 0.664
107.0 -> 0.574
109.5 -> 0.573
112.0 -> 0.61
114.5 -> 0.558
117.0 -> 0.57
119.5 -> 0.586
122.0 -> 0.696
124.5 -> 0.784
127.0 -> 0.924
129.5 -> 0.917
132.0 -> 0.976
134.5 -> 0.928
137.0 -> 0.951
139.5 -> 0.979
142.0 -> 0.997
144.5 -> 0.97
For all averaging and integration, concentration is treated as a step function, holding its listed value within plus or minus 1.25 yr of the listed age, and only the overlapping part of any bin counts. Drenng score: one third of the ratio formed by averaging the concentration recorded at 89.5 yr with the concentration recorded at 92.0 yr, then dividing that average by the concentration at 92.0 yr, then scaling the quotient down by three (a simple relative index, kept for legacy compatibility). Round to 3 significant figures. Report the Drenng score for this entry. 0.335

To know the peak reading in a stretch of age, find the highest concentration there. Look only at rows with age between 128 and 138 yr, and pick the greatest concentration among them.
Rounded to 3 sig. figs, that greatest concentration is 0.976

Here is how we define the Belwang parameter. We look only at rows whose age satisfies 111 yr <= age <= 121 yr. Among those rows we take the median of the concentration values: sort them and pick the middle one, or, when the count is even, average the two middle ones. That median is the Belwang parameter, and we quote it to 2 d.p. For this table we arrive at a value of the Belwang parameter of 0.58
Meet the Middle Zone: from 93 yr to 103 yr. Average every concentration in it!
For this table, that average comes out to 1.1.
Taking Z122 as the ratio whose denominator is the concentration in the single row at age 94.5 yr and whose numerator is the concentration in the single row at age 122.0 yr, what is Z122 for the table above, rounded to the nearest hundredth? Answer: 0.64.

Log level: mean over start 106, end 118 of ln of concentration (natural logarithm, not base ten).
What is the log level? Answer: -0.6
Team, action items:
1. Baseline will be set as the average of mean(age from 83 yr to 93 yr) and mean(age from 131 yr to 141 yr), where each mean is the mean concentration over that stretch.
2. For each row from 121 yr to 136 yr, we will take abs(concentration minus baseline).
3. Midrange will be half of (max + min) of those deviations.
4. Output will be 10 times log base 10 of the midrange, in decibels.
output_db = -7.7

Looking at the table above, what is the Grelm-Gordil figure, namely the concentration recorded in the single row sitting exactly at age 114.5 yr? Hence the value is 0.558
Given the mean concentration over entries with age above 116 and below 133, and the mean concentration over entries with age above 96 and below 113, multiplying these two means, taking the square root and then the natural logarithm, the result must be -0.22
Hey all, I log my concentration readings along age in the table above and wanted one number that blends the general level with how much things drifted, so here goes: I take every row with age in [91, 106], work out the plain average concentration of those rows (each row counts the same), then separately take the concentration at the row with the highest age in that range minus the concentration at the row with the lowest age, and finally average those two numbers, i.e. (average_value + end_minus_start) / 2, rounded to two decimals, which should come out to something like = 0.32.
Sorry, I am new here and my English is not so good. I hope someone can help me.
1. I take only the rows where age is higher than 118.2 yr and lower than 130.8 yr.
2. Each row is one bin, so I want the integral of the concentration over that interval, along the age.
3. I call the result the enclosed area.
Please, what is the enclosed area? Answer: 10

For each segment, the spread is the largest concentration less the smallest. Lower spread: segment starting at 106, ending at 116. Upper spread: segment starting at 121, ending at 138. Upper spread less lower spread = 0.23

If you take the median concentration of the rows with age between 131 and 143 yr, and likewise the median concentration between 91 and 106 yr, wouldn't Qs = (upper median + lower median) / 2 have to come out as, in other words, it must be 1.02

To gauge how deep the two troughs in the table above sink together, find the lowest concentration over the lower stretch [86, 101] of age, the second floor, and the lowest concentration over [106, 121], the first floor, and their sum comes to 1.60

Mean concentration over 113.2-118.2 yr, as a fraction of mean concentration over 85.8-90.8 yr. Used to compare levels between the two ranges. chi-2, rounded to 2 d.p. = 0.53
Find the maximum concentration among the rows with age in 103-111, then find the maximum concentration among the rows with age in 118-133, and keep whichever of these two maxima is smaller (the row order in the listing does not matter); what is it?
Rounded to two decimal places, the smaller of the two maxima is 0.66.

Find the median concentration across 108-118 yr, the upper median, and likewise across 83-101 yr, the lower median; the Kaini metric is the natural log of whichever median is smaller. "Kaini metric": -0.56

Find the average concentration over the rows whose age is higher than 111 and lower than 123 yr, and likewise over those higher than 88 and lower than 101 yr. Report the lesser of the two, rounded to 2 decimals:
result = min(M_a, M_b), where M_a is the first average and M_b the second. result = 0.60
